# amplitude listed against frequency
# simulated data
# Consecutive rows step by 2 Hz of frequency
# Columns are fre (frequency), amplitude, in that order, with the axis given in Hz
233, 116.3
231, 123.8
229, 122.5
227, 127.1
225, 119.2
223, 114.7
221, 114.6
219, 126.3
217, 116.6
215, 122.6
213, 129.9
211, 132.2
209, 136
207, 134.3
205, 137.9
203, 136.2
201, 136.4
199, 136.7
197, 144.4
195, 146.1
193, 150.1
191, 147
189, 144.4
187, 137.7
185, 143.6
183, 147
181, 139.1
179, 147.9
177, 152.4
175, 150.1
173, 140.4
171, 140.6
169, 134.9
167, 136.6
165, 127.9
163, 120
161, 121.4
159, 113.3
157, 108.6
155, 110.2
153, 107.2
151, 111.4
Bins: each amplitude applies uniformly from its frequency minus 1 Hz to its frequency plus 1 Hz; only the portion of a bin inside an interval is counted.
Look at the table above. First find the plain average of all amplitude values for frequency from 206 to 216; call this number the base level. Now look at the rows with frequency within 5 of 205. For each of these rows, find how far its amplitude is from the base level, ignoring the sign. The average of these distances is 5.2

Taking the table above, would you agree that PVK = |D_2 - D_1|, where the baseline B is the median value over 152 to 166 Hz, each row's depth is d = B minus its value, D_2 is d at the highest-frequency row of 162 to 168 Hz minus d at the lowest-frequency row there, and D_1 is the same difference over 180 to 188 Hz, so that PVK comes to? 18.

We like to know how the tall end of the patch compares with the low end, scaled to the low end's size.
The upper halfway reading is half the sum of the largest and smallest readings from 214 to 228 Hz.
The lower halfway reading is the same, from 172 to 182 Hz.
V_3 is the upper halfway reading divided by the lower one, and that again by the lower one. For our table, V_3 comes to 0.0057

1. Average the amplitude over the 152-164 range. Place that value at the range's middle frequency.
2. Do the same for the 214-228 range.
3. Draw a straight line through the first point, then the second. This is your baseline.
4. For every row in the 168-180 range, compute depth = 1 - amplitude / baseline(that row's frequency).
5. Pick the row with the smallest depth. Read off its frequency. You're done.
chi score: 177 Hz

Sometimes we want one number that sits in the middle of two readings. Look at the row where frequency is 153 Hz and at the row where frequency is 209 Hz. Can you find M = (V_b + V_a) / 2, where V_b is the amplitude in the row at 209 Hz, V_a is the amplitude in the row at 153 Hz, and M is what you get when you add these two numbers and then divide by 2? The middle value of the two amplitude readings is 122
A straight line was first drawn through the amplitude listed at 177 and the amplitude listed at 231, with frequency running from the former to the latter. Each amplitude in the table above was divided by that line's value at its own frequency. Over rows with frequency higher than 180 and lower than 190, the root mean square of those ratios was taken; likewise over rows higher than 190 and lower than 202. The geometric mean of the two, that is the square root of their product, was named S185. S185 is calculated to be 0.98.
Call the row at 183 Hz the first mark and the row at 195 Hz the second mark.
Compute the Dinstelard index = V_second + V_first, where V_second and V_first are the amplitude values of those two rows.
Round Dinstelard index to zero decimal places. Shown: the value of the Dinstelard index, 293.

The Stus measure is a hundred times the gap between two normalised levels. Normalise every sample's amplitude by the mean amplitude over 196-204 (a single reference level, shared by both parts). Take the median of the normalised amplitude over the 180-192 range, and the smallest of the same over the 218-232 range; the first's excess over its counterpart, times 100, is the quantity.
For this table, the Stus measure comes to 21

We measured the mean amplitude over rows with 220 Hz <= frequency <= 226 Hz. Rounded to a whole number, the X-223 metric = 116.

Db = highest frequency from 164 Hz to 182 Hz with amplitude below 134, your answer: 165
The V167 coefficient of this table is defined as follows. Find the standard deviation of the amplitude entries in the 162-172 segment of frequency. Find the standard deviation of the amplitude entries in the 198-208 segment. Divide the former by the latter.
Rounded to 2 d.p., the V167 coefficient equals 6.26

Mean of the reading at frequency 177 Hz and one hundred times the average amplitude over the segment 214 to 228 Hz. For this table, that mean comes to 6084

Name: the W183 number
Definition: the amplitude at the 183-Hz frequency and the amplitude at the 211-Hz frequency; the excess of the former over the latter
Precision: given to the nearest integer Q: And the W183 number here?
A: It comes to 15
